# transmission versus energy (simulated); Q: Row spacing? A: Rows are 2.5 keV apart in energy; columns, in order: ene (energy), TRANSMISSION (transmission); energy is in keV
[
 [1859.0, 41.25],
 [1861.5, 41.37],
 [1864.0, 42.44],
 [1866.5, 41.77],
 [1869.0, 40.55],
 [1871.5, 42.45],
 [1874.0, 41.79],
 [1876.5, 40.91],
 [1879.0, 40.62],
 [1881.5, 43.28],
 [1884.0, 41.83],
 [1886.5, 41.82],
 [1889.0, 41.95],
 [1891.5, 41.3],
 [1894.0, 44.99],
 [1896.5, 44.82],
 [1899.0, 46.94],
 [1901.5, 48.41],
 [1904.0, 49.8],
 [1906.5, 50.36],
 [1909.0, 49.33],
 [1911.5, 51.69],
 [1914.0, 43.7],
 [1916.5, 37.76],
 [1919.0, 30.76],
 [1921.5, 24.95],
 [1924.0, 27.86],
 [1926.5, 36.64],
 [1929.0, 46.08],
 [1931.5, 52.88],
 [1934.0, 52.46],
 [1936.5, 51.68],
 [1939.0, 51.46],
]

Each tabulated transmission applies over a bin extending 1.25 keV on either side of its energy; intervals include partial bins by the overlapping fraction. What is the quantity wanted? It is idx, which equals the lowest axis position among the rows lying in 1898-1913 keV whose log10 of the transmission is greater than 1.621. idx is 1899.0 keV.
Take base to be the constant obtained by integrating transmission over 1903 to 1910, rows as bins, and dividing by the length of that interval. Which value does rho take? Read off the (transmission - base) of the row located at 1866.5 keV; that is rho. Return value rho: -8.1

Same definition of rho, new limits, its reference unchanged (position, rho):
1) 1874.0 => -8.1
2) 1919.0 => -19.1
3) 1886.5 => -8.0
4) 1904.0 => 0.0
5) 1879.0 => -9.2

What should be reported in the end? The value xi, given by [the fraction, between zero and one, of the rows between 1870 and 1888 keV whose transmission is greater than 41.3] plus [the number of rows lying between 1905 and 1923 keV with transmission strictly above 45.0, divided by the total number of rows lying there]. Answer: 1.1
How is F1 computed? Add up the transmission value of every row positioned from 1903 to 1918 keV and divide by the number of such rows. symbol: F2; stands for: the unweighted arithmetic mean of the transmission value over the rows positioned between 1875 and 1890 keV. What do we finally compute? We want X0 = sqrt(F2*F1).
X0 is 44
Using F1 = 47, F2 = 41.7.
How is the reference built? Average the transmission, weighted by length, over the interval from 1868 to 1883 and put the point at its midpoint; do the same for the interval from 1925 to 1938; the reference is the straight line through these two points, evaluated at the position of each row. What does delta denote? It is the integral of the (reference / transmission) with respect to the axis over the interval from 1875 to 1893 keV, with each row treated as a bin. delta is 18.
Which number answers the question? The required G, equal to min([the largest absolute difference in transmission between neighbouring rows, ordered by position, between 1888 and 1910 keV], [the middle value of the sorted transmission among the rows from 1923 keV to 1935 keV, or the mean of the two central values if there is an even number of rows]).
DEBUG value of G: 3.7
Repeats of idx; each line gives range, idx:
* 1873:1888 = 1874.0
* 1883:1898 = 1884.0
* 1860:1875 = 1864.0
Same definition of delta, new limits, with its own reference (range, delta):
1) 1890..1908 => 17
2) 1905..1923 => 21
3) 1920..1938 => 22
